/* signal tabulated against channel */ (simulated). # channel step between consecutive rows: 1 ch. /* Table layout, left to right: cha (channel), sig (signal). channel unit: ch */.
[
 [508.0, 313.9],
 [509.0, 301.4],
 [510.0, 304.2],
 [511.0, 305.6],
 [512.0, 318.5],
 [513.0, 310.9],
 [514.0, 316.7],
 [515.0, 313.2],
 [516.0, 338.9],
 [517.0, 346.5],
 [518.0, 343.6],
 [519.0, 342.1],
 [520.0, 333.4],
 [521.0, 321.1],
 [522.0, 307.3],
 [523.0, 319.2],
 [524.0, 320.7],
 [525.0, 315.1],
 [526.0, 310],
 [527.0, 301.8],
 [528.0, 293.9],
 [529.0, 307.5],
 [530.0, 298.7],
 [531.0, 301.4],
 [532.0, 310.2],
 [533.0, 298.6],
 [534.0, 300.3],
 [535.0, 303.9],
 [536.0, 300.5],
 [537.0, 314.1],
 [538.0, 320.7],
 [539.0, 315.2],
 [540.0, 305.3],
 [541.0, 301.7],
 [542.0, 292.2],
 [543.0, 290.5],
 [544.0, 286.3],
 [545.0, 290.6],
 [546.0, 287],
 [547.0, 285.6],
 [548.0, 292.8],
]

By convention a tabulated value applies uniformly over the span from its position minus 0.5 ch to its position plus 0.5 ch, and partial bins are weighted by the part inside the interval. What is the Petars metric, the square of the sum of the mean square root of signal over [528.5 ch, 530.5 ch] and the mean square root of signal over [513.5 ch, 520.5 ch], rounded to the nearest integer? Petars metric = 1272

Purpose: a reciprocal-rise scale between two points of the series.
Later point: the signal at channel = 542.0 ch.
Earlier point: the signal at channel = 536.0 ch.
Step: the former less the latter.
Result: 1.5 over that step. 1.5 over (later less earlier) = -0.18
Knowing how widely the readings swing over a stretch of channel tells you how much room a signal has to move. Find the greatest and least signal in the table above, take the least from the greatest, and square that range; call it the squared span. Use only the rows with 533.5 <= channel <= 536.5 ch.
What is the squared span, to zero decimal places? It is 13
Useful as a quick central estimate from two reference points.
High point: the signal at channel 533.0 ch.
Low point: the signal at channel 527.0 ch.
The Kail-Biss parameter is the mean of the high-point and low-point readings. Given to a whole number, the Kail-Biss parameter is 300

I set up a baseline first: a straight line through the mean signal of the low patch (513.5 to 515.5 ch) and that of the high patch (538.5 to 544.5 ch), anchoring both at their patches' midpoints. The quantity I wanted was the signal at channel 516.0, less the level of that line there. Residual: 25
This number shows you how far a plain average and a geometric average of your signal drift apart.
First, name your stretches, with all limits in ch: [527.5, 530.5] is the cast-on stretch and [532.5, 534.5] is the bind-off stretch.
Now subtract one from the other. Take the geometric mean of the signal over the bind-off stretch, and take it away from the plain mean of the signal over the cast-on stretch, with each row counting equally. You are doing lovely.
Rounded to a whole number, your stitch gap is 1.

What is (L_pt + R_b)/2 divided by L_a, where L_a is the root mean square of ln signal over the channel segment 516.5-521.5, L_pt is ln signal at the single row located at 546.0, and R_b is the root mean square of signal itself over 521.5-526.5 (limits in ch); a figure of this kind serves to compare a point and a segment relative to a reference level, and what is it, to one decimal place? 27.5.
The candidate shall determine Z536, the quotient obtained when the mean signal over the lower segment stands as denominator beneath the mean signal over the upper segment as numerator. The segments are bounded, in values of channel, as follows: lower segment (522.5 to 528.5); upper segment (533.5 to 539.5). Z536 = 1.00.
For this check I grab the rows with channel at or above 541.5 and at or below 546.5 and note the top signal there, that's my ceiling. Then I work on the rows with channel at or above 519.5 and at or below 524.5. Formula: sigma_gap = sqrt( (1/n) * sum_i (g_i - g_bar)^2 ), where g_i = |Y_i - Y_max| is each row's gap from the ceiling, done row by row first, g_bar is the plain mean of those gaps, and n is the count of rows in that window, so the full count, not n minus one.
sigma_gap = 8.3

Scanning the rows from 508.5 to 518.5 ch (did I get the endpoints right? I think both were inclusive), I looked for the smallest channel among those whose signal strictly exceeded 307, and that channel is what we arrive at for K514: 512.0 ch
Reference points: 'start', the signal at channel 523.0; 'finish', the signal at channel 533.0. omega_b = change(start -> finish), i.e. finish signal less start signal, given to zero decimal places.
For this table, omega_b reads -21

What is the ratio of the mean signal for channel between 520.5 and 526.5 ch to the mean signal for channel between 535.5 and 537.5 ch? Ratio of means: 1.03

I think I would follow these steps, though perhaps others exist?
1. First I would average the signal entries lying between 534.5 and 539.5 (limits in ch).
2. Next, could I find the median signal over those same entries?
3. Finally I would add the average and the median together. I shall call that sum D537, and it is 625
